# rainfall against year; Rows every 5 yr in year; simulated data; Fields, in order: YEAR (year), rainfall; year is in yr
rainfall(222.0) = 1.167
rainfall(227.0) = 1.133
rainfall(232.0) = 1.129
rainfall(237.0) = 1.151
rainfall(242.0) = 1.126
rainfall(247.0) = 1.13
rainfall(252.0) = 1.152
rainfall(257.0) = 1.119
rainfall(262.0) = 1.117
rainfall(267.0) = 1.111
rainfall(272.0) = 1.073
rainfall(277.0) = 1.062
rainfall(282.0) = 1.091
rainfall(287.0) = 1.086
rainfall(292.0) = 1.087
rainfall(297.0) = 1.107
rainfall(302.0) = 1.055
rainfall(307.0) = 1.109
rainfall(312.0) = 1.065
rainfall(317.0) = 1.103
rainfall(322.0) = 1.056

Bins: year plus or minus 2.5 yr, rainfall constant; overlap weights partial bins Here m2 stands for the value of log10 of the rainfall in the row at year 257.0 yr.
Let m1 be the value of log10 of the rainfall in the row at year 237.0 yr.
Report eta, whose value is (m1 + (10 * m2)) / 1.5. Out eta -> 0.37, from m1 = 0.061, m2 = 0.049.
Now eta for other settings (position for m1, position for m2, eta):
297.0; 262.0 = 0.35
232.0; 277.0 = 0.21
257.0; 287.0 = 0.27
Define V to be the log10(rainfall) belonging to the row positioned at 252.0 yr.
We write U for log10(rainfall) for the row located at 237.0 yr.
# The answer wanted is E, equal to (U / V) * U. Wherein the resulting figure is 0.061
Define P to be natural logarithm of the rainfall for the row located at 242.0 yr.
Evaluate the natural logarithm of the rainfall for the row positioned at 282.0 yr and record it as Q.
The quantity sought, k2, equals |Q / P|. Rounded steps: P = 0.119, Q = 0.087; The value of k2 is 0.73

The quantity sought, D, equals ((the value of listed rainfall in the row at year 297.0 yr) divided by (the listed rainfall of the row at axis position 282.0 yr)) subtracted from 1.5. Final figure 0.49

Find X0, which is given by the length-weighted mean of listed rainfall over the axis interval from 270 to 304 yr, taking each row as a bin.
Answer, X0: 1.08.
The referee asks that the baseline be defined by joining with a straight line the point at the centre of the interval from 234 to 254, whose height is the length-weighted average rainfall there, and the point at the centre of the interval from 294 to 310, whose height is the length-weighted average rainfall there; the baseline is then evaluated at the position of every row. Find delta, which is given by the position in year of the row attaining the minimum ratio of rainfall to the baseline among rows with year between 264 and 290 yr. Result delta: 277.0 yr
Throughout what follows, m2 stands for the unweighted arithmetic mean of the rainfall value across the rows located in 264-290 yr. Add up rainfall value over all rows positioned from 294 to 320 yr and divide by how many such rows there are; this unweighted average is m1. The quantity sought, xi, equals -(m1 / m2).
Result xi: -1.00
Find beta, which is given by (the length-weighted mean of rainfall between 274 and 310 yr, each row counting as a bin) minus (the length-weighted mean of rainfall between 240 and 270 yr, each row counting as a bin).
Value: -0.04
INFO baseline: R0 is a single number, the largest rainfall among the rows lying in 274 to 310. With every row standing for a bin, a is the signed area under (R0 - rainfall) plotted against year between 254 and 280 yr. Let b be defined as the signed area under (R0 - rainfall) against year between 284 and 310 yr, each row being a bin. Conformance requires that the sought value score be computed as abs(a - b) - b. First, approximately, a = 0.3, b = 0.54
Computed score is -0.3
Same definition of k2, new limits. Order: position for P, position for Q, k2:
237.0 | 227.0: 0.89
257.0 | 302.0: 0.48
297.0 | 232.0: 1.19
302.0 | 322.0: 1.02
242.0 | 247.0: 1.03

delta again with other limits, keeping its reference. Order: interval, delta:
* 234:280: 277.0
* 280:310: 302.0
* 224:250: 227.0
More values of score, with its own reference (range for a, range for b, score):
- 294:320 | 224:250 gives 1.9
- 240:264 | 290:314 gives 0.5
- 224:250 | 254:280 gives 0.7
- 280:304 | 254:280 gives 0.0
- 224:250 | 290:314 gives 0.7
